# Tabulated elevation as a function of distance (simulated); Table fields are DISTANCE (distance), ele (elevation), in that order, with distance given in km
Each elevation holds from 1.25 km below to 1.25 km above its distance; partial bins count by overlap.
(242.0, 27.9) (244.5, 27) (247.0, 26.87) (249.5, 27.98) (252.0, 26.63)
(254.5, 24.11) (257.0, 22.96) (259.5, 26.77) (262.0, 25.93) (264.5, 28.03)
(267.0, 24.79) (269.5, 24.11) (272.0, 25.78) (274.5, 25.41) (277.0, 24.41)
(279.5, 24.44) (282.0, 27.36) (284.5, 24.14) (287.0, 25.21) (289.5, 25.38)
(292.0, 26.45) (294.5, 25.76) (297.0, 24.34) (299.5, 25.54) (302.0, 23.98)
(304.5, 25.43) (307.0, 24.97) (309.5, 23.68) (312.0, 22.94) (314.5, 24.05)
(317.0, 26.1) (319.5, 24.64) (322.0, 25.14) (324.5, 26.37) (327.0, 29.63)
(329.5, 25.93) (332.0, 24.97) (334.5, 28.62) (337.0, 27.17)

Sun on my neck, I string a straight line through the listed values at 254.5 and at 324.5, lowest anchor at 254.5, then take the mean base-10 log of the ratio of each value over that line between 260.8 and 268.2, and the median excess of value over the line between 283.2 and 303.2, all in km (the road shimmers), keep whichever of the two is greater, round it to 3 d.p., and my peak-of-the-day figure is 0.031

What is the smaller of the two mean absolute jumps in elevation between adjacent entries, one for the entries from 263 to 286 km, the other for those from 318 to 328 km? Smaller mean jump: 1.64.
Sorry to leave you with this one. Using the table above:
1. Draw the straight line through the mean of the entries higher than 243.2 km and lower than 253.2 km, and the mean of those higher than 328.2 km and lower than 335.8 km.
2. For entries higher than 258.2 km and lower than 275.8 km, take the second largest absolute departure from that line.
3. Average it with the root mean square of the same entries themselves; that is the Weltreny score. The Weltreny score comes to 14.0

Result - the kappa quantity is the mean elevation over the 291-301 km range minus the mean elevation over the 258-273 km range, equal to -0.4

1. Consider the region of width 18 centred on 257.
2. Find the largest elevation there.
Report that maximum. 28.03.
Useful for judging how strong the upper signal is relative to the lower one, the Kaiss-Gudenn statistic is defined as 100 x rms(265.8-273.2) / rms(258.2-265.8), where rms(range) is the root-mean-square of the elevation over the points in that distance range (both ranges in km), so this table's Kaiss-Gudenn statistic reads 92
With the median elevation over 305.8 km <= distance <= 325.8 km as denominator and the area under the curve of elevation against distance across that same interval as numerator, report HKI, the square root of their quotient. 4.47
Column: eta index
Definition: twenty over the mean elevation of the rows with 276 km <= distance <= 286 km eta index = 0.797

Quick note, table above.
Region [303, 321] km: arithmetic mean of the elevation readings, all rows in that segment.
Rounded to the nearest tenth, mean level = 24.5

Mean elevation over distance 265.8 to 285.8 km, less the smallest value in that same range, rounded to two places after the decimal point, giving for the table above 0.95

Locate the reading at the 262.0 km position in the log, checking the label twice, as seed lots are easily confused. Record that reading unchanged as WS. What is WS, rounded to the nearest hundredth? 25.93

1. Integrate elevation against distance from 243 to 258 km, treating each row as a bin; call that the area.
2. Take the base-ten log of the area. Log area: 2.59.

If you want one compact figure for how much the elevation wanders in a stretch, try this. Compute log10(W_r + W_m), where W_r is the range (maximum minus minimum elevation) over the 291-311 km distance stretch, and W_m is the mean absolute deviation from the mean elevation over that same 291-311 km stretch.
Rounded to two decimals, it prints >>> 0.55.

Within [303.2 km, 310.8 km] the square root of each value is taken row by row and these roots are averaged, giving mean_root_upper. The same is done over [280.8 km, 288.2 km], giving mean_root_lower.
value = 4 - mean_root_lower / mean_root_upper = 2.98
